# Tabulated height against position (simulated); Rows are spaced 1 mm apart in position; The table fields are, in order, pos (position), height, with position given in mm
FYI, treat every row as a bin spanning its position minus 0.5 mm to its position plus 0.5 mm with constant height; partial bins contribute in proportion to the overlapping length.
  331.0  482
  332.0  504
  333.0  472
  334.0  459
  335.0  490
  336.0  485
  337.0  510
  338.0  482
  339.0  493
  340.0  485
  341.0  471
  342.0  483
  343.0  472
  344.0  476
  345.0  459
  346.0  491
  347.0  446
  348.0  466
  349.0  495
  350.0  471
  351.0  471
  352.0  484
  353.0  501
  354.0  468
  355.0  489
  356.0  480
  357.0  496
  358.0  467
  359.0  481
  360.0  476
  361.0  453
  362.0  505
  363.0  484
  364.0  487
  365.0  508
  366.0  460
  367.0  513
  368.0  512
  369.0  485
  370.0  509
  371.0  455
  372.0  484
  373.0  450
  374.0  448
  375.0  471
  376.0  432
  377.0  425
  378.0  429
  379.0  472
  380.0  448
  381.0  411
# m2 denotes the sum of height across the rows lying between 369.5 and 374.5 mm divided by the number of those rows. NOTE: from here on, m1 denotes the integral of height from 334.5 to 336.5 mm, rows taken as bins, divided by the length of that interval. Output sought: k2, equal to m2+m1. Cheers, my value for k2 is 957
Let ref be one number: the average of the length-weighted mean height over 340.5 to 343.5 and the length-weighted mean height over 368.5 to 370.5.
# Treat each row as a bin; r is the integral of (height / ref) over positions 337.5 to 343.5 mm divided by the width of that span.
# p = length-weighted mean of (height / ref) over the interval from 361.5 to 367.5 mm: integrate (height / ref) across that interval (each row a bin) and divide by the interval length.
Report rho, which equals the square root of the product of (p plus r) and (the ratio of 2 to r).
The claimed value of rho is 2.012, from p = 1.01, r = 0.989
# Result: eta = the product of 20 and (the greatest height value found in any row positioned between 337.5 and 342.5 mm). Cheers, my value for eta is 9860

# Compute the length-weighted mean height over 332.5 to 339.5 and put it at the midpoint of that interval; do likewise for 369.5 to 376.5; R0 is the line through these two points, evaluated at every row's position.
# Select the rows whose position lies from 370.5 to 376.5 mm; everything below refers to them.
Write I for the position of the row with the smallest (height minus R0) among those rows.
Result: 376.0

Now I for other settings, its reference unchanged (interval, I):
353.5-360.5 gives 354.0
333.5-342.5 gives 334.0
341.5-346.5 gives 345.0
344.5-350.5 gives 347.0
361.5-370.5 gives 366.0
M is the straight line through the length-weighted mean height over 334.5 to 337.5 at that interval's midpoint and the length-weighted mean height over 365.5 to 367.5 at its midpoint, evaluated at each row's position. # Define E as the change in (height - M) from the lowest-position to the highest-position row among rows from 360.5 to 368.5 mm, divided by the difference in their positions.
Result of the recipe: 8.7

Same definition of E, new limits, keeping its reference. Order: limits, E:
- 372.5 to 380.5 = 0.0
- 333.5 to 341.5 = 2.0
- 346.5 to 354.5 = 3.4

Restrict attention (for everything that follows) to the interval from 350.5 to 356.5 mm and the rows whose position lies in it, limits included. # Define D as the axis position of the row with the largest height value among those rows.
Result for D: 353.0 mm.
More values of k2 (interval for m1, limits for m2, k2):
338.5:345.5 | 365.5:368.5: 972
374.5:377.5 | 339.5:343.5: 920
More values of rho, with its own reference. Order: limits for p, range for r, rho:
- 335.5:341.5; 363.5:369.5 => 1.993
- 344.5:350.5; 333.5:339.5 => 1.984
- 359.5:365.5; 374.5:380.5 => 2.044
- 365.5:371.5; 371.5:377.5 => 2.041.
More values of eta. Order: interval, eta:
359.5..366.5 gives 10160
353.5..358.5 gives 9920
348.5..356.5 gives 10020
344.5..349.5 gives 9900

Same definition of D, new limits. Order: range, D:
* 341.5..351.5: 349.0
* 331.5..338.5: 337.0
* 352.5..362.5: 362.0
